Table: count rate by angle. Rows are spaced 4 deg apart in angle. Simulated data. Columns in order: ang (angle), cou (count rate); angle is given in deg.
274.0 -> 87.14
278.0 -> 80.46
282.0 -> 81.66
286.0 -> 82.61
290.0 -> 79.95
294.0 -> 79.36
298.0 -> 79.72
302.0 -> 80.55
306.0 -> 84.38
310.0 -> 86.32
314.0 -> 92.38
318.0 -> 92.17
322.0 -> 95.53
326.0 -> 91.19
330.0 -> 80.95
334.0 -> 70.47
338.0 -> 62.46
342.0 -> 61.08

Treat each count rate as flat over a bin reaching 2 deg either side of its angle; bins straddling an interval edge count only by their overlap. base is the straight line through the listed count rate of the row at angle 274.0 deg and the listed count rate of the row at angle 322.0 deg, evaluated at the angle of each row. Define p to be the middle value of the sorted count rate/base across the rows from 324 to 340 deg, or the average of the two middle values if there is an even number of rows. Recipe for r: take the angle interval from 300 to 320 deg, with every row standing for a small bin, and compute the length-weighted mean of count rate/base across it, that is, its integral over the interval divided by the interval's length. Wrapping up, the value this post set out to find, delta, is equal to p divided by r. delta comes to 0.83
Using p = 0.78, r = 0.932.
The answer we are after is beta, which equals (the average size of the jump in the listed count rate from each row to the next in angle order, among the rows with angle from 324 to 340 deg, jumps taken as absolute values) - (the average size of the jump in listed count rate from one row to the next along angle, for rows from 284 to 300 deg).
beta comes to 8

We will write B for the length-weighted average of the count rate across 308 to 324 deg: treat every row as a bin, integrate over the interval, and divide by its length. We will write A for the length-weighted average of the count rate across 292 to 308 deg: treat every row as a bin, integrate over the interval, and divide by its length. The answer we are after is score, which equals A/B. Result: 0.88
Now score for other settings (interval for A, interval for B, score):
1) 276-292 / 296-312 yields 0.98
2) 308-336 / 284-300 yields 1.08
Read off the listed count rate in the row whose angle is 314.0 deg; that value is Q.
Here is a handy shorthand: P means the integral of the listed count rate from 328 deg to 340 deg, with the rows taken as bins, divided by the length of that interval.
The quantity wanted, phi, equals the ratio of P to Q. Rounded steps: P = 71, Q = 92.38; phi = 0.77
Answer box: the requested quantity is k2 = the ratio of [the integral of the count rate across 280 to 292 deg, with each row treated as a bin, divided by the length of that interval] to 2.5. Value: 32.6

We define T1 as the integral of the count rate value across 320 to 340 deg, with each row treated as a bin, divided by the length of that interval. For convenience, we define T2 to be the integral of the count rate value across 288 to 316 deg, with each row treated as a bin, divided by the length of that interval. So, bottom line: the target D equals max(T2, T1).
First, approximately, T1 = 80.1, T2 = 83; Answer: 83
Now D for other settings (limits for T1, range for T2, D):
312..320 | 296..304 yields 92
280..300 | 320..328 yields 93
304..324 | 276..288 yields 90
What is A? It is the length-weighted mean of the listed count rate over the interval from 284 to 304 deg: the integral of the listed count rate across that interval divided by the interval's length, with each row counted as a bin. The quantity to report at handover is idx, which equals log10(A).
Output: 1.91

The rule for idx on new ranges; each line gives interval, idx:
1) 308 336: 1.94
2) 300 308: 1.92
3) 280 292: 1.91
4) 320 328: 1.97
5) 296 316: 1.93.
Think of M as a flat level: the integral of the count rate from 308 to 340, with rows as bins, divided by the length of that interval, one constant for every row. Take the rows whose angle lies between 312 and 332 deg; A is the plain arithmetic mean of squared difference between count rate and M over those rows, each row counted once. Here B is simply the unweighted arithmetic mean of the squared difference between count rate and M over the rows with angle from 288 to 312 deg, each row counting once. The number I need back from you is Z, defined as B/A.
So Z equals 0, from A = 67.0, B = 12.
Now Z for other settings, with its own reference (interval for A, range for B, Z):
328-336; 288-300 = 0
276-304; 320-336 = 8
